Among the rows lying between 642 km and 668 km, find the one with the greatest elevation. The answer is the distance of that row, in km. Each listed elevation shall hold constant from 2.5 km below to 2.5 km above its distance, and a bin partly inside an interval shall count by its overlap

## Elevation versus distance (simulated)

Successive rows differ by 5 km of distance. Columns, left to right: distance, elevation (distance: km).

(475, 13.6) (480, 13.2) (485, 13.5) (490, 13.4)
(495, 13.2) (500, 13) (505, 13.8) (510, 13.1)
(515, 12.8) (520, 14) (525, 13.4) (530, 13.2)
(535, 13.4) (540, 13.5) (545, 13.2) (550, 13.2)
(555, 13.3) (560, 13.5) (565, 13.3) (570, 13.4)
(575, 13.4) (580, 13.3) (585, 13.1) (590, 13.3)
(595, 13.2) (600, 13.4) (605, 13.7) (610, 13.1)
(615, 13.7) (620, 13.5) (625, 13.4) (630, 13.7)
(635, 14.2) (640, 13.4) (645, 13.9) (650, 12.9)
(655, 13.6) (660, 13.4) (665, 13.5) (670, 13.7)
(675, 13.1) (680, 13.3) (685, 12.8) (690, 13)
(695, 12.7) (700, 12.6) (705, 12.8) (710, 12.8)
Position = 645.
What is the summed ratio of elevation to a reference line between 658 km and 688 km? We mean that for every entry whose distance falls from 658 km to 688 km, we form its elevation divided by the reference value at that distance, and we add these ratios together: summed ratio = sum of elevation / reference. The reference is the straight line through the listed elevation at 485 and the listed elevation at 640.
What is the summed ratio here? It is 5.96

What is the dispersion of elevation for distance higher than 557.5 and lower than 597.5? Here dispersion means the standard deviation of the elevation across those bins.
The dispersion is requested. 0.12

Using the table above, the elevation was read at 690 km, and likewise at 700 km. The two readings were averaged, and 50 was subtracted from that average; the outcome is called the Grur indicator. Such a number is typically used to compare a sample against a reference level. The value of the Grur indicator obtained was -37.20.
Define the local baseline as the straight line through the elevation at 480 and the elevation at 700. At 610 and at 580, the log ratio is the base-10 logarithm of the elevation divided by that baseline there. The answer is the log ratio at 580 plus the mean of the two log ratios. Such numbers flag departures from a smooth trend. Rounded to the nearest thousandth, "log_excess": 0.023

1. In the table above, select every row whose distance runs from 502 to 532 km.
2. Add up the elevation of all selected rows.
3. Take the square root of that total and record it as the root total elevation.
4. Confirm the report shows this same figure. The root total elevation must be 8.96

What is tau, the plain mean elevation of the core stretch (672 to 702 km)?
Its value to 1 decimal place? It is 12.9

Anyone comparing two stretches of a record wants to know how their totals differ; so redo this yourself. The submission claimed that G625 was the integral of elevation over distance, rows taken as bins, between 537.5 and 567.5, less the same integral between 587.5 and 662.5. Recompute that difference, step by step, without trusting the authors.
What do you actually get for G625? -612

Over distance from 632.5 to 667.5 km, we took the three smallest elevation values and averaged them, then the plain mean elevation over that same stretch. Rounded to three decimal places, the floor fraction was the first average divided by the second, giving 0.976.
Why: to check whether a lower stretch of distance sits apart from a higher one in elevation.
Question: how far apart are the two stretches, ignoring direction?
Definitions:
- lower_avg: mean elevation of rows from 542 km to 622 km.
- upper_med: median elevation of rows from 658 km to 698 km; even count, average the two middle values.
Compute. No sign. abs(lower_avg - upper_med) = 0.15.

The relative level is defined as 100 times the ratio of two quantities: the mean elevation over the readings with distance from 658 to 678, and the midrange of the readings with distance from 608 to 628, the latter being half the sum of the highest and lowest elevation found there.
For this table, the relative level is 100.2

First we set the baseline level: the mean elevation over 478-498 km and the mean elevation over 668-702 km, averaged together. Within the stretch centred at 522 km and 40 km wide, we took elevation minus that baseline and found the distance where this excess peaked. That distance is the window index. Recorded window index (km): 520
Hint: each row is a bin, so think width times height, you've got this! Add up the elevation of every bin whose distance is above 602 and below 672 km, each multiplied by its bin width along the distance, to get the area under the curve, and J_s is 948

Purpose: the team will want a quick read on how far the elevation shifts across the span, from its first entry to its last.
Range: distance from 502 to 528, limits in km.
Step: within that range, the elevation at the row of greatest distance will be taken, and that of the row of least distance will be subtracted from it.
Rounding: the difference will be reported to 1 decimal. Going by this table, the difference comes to -0.4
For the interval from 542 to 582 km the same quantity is 0.1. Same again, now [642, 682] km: -0.6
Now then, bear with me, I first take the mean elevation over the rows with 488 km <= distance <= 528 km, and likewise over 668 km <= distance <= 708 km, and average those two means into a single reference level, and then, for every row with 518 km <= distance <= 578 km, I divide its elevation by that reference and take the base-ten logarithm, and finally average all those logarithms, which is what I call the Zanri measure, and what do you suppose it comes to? 0.0075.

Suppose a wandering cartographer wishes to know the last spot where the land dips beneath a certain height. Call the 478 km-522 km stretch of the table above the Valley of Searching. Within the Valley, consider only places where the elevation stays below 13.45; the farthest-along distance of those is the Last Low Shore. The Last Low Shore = 515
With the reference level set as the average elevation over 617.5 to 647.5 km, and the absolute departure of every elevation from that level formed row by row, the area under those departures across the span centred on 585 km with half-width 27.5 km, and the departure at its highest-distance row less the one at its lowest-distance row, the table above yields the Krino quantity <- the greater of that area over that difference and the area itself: 48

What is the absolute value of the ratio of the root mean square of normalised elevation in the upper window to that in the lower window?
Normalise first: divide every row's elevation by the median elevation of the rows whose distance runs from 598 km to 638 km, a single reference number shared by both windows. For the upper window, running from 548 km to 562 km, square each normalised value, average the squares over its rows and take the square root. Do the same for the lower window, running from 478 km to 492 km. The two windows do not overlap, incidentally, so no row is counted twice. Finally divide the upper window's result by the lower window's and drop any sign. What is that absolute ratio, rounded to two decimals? 1.00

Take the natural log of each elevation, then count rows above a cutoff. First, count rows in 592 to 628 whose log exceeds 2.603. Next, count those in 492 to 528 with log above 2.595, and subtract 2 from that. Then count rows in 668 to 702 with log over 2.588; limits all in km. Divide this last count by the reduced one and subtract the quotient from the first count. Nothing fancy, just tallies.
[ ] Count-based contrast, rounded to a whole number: 1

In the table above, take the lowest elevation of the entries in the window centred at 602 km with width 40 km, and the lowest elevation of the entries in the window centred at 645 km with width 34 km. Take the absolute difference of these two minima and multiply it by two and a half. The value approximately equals 0.50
